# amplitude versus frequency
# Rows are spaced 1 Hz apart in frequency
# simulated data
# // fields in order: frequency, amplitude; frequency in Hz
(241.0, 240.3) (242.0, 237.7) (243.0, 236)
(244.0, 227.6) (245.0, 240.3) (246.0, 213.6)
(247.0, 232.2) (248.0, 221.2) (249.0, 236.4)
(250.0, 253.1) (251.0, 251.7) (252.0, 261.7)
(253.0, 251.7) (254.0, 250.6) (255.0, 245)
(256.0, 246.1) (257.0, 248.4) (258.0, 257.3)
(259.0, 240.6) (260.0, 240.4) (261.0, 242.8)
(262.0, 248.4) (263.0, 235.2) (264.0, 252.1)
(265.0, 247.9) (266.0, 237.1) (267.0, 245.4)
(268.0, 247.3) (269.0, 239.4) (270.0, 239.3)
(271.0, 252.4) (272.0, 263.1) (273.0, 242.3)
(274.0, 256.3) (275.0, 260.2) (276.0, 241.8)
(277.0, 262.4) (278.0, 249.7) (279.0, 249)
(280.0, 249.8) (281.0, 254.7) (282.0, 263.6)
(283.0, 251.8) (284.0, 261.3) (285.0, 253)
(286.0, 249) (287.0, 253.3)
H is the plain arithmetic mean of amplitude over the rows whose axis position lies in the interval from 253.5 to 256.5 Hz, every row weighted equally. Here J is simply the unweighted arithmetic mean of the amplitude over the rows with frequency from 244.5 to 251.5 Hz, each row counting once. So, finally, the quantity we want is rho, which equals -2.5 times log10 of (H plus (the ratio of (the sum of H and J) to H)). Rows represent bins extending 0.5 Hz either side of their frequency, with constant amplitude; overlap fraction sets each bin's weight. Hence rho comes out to -5.99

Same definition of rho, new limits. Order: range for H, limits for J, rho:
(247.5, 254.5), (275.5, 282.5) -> -5.99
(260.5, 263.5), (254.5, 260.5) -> -5.97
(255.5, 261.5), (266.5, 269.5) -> -5.99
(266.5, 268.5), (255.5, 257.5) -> -5.99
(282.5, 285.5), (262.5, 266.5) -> -6.03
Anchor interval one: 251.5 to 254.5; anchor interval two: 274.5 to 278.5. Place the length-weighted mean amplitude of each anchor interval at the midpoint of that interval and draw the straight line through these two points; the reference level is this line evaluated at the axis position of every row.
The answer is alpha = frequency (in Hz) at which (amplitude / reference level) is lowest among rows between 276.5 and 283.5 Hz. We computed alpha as 279.0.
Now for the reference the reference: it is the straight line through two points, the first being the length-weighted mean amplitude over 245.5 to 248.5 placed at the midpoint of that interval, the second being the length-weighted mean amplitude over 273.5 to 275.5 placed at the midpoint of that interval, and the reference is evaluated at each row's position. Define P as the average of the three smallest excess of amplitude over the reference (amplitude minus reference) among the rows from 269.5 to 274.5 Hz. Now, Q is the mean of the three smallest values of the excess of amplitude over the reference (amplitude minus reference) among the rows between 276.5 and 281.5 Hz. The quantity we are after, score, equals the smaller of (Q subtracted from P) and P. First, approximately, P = -9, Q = -15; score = -9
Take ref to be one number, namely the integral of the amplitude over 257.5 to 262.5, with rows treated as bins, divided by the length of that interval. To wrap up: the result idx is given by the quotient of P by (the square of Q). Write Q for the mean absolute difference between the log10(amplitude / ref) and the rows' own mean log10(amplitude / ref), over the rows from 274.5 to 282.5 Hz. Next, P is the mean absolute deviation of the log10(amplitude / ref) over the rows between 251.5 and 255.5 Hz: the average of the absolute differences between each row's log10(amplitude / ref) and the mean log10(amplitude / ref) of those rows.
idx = 69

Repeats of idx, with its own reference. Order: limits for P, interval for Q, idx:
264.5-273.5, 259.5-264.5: 123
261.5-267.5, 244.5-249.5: 32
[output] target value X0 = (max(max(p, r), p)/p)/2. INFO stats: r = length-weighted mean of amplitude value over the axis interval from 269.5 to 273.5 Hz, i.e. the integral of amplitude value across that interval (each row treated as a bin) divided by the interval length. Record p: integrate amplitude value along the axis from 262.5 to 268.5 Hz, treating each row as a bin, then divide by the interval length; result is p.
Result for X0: 0.510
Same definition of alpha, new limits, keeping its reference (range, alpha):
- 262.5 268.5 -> 263.0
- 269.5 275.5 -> 270.0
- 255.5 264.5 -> 263.0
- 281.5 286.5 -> 286.0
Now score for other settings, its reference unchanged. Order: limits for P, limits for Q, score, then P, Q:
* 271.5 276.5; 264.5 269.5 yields -11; -11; -8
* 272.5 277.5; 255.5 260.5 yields -16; -11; 5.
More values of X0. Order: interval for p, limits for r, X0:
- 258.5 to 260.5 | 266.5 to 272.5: 0.515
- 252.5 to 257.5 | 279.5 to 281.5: 0.508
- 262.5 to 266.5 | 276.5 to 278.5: 0.527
